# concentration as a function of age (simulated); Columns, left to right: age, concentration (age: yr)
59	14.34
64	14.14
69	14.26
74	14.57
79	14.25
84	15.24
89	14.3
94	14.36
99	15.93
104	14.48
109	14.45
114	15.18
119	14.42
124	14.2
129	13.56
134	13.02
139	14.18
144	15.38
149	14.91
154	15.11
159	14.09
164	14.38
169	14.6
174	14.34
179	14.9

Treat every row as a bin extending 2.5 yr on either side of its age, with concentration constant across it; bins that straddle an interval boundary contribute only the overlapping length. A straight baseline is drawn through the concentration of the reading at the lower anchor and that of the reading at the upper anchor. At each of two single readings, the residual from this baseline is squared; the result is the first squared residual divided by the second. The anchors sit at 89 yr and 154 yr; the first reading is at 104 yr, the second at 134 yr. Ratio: 0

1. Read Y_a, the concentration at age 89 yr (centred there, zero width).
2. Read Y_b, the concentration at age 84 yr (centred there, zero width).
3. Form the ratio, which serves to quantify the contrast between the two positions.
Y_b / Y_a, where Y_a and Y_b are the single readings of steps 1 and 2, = 1.07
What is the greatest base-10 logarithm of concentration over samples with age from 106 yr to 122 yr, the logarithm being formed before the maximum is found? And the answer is 1.18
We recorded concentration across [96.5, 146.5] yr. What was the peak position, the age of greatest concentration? 99 yr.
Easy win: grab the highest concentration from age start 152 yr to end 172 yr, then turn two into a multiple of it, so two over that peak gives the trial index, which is 0.132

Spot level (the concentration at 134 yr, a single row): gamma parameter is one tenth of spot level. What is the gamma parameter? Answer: 1.30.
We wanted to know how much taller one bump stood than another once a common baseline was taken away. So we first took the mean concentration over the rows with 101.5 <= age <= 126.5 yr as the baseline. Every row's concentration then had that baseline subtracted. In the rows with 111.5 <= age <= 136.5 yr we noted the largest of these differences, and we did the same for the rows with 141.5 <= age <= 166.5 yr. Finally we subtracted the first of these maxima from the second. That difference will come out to 0.2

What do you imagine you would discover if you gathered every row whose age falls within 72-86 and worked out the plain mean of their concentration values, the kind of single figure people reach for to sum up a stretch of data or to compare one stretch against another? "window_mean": 14.7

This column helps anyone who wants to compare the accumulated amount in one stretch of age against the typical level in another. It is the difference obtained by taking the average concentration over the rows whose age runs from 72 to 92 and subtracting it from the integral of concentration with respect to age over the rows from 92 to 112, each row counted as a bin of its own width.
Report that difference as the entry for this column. 282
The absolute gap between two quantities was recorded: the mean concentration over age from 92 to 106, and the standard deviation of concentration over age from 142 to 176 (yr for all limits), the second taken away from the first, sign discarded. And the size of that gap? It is 14.5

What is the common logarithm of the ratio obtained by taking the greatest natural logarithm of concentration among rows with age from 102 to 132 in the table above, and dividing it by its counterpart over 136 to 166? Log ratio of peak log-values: -0.002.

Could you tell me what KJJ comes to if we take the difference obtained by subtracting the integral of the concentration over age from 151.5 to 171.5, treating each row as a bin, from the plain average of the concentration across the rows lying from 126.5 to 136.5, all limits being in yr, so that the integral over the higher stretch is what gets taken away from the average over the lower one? -278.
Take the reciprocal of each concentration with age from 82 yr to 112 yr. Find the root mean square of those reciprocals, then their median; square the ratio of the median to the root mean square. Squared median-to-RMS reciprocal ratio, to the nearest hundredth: 1.04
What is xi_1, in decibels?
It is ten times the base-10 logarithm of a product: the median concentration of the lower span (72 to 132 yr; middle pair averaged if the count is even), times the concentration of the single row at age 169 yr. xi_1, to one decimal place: 23.2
